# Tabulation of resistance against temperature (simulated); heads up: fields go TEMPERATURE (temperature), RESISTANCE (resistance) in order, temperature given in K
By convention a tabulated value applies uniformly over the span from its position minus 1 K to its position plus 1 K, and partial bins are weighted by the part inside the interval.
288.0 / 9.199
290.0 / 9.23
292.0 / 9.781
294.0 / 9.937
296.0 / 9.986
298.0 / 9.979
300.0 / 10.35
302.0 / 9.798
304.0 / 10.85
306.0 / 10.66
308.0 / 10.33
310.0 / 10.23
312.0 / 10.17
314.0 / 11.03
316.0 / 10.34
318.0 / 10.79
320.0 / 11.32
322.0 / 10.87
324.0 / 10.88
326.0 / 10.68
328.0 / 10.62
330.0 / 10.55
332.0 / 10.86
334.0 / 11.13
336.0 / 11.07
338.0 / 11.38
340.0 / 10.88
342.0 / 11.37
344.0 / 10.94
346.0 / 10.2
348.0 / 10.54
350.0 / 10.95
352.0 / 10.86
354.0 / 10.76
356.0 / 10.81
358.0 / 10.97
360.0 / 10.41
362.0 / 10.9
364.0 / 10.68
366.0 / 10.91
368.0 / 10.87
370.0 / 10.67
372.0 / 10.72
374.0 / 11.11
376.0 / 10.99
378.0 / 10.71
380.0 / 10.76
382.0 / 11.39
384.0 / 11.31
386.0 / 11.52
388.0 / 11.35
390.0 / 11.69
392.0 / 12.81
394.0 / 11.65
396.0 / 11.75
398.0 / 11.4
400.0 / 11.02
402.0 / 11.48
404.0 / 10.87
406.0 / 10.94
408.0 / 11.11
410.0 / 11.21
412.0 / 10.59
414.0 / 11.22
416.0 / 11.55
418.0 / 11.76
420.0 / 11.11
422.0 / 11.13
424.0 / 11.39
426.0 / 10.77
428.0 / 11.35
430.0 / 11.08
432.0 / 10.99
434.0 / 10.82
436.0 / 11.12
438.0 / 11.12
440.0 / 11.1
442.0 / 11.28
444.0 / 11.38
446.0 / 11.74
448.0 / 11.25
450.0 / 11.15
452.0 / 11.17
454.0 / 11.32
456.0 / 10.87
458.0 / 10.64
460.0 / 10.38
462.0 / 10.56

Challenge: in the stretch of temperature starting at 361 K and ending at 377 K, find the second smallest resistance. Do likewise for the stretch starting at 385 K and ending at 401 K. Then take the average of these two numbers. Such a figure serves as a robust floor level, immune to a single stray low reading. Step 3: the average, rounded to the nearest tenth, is 11.0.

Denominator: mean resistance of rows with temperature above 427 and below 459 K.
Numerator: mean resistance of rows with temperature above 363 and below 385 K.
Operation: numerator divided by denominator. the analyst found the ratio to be 0.979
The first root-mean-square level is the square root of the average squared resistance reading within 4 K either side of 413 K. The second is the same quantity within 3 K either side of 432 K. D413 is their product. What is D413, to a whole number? 122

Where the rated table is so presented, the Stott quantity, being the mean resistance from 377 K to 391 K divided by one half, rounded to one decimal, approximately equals 22.5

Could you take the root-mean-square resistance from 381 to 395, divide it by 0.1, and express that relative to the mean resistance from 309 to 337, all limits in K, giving 10.87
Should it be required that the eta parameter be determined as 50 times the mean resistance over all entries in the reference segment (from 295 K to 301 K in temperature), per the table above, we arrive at 505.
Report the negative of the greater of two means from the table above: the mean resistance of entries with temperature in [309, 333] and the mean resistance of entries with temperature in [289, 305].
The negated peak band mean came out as -10.7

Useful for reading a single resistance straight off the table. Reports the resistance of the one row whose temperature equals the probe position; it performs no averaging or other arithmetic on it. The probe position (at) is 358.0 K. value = 10.97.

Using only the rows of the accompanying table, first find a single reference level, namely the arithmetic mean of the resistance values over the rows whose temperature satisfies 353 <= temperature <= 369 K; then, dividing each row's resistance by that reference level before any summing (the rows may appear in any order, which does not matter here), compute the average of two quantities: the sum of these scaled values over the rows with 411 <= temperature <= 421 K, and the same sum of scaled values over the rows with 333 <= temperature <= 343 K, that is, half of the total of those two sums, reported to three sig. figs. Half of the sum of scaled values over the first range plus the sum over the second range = 5.19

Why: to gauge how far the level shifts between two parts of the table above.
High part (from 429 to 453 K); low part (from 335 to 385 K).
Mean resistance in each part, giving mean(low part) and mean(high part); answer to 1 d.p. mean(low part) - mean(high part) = -0.3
